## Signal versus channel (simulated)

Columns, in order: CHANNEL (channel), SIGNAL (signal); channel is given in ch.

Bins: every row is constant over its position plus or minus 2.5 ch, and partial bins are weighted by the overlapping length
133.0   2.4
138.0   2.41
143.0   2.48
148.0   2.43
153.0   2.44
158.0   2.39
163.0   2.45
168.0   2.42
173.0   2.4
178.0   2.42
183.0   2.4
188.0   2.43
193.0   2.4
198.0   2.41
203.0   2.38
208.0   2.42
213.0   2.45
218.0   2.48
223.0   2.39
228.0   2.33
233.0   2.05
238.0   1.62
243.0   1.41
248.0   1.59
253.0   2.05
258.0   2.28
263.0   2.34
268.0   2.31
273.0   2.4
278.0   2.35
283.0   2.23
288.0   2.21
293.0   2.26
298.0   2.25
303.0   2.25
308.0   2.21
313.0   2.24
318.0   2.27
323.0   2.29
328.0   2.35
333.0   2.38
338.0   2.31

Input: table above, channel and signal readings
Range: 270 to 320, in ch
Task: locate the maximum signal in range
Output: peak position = 273.0 ch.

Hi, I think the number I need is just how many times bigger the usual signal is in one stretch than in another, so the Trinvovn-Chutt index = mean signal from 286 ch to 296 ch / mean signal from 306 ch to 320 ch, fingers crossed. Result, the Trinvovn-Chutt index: 1.00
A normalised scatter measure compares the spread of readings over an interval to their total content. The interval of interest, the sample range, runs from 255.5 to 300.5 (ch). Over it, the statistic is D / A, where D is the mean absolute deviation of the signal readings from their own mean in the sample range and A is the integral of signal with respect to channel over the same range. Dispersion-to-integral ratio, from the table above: 0.0005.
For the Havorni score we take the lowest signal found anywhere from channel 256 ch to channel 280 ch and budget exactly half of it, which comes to 1.14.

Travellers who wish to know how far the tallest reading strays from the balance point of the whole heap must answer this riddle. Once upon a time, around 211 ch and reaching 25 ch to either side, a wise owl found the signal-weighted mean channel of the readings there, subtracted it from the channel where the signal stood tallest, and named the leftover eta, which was 7.9 ch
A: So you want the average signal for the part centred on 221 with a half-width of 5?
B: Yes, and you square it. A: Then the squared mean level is 5.9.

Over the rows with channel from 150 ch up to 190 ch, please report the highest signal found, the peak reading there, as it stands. 2.45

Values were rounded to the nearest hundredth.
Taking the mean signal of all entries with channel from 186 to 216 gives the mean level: 2.42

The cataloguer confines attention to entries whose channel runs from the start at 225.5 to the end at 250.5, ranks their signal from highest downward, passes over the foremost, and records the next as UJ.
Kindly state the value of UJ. 2.05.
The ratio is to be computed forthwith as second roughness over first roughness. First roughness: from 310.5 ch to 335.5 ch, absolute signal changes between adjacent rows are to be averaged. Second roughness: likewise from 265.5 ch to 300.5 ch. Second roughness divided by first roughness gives 1.6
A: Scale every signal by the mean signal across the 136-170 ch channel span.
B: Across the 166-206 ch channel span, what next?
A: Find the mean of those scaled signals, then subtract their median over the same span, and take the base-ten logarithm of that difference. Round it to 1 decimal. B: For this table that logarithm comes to -3.0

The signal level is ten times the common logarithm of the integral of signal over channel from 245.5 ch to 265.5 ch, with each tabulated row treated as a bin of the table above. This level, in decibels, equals 16.2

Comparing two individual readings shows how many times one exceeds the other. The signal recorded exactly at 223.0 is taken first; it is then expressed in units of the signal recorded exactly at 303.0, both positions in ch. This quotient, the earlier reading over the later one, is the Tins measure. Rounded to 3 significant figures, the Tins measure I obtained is 1.06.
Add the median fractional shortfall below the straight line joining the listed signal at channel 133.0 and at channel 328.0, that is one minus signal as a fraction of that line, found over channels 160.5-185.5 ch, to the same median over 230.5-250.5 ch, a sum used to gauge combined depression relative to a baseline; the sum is 0.311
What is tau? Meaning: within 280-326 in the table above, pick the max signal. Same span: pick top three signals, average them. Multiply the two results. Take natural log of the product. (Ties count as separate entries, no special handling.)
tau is 1.65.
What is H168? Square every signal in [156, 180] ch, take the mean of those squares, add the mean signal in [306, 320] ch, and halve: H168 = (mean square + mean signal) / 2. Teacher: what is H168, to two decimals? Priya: 4.04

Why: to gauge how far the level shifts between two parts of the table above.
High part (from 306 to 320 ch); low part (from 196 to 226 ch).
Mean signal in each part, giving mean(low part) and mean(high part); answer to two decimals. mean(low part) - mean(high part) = 0.18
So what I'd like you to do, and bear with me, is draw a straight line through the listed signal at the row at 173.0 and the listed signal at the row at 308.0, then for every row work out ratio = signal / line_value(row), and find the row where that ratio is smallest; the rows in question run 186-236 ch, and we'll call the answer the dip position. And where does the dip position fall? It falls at 233.0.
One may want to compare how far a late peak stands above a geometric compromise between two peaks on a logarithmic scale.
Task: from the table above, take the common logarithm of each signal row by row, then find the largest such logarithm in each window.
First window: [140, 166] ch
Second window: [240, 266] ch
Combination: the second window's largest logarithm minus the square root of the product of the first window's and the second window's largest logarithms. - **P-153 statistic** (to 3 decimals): -0.012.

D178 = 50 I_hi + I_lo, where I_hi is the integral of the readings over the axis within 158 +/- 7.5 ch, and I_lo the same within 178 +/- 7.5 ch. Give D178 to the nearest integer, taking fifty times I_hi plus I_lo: 1856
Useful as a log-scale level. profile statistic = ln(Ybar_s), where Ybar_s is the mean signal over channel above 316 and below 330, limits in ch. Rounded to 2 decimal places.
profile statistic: 0.83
